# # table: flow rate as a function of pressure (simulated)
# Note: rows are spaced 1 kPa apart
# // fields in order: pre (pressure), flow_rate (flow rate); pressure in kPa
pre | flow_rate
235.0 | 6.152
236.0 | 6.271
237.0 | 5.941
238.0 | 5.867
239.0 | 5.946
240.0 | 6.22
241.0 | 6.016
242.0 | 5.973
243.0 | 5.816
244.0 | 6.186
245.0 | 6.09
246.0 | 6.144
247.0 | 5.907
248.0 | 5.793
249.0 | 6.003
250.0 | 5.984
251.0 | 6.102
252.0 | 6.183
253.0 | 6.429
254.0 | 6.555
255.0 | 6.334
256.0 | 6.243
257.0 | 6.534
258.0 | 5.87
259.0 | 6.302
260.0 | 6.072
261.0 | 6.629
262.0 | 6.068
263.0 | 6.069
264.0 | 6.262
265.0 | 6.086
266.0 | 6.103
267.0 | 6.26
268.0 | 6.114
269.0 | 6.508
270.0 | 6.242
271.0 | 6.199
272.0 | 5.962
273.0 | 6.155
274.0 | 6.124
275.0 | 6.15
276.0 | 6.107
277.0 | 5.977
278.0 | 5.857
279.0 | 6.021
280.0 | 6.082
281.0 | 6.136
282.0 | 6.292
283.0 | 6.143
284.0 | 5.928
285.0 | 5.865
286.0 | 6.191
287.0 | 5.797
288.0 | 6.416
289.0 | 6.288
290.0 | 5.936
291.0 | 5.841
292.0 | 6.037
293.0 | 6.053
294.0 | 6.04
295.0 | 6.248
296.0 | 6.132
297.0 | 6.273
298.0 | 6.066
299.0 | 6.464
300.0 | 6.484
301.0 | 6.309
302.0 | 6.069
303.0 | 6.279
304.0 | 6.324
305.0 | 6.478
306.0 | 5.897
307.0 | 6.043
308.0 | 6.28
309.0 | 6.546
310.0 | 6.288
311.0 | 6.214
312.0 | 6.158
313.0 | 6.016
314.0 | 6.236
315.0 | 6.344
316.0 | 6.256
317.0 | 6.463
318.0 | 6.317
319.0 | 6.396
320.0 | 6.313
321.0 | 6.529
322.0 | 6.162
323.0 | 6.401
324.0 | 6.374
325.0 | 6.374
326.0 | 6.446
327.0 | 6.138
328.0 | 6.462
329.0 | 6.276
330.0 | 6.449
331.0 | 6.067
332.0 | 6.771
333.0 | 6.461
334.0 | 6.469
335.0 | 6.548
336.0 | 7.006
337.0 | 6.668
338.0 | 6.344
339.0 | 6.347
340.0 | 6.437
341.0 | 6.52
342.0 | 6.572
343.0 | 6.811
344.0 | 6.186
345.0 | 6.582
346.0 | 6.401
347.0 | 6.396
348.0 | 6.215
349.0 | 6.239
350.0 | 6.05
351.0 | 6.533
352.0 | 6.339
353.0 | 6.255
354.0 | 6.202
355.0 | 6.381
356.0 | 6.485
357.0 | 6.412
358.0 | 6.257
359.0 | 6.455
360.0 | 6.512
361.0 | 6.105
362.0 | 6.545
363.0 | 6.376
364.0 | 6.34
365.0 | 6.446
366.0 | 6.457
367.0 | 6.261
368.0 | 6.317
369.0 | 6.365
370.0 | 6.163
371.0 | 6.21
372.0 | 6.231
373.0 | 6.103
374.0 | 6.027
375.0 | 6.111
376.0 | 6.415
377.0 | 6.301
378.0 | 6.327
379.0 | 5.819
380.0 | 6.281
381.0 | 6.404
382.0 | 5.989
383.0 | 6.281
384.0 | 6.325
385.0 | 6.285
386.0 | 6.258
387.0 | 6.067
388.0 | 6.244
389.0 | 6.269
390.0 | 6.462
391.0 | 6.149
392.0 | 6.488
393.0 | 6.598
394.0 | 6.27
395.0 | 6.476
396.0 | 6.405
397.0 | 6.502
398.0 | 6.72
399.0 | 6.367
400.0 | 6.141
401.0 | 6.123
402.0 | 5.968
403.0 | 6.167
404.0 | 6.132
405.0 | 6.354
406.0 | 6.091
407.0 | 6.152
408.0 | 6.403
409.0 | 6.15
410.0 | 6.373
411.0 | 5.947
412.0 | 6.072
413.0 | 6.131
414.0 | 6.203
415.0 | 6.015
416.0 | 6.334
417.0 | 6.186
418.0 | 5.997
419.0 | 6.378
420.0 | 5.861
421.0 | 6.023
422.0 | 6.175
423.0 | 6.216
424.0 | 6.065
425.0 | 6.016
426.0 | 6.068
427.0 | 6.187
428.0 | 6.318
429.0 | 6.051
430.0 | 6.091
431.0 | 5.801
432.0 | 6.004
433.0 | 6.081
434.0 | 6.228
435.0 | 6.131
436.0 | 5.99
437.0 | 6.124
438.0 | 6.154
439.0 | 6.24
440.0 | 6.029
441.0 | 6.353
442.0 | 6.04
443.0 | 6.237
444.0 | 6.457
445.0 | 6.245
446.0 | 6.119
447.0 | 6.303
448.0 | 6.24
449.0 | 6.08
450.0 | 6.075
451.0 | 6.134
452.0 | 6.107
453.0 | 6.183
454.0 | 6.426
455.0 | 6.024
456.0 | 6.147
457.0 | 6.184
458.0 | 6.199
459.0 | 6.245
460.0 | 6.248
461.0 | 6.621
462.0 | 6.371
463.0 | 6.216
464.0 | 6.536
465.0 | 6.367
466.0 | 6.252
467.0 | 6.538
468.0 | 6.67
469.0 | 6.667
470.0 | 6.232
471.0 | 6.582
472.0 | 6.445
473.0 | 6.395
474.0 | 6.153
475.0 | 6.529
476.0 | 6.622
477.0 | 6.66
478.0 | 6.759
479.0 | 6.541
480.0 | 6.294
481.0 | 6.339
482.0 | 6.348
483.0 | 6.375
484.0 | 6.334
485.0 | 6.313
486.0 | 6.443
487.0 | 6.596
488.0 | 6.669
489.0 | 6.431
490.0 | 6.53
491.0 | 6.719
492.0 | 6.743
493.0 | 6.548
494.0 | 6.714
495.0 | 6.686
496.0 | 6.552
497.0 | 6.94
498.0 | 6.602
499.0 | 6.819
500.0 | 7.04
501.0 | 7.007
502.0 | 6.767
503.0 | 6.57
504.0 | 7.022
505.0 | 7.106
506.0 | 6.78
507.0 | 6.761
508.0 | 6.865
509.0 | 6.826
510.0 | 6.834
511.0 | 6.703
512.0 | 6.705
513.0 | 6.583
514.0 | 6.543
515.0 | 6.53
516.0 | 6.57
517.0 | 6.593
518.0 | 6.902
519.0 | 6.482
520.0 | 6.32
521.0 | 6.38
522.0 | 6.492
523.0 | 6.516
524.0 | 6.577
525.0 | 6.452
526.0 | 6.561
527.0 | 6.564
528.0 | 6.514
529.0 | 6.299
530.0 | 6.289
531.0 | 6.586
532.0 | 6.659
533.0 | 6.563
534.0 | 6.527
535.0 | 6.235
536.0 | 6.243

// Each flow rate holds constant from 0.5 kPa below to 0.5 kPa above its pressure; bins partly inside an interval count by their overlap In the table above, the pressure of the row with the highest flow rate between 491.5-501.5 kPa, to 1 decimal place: 500.0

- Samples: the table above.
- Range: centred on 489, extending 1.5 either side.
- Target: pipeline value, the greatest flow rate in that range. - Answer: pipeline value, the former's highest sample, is 6.669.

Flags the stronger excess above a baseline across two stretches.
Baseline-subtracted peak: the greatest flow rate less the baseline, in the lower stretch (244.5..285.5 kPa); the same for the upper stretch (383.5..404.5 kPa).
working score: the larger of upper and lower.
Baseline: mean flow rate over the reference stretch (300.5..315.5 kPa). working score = 0.488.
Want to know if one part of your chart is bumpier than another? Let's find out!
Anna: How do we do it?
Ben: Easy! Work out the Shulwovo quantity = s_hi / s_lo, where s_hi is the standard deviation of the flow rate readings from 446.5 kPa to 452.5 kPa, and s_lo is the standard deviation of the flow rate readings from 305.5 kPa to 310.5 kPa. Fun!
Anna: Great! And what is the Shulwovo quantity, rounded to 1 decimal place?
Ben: 0.4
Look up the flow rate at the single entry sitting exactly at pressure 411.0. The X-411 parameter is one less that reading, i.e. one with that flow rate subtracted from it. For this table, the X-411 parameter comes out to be -4.95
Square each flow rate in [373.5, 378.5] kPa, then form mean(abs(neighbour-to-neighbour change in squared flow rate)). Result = 1.7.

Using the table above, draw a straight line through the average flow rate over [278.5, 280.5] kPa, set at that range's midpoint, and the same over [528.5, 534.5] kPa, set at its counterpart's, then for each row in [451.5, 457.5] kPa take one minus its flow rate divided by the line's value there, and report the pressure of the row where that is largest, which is 455.0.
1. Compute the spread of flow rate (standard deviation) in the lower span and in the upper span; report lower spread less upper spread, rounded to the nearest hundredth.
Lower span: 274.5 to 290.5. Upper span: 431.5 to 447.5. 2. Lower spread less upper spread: 0.04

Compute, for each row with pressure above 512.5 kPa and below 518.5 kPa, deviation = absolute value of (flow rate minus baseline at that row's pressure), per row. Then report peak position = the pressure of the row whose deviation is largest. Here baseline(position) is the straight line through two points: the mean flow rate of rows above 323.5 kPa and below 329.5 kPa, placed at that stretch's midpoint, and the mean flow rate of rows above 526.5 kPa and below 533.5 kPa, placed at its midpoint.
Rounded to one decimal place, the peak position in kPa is 518.0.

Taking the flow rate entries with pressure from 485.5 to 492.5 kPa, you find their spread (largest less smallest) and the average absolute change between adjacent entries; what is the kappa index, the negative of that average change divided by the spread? -0.415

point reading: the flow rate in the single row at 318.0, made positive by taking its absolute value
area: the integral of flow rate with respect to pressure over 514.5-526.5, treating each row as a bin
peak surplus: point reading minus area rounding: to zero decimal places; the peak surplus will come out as -72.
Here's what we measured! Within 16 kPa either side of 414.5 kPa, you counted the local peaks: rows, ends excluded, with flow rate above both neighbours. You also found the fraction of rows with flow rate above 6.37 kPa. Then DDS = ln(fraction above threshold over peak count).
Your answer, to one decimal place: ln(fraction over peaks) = -4.6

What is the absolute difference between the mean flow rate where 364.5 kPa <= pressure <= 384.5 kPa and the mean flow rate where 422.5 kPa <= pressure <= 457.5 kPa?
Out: 0.09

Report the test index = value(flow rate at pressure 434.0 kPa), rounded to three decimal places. 6.228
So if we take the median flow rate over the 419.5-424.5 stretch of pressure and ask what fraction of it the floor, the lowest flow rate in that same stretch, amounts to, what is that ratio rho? 0.966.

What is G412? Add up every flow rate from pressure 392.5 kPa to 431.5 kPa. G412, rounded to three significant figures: 242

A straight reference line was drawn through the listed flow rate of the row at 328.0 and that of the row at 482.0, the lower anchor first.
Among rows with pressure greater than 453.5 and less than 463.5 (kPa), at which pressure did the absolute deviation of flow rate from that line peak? 455.0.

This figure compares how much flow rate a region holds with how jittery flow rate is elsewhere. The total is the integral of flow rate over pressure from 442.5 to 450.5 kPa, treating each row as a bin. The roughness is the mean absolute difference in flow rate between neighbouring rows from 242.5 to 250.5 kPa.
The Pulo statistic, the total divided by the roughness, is 317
